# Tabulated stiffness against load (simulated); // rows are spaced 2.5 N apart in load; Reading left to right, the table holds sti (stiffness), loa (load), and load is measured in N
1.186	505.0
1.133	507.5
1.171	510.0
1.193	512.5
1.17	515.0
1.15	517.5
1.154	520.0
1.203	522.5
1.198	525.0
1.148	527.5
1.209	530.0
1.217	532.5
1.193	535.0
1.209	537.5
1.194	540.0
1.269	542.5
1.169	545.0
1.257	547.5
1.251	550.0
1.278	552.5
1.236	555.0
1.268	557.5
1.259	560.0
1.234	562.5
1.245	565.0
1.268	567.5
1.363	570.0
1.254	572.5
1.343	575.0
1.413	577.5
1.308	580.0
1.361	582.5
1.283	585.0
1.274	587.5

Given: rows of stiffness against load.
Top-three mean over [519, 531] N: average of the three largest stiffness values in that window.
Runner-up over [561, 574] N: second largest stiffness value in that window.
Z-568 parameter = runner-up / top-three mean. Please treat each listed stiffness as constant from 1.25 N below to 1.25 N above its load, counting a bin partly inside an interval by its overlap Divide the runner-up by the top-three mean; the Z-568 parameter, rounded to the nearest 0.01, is 1.05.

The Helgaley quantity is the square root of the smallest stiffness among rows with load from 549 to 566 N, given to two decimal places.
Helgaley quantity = 1.11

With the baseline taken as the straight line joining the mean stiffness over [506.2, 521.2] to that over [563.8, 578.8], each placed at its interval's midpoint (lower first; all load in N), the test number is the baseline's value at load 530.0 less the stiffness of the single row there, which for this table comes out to 0.00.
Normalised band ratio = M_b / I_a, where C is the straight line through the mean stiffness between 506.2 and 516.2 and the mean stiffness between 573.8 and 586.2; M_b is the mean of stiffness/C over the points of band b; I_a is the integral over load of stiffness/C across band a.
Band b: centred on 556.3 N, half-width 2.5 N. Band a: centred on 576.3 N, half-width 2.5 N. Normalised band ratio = 0.189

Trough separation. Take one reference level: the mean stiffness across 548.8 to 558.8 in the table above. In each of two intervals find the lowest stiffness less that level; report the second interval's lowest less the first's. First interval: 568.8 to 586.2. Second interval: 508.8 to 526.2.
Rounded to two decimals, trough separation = -0.10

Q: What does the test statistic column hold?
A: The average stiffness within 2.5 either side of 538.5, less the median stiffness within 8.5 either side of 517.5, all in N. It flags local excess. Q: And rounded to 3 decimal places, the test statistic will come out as 0.030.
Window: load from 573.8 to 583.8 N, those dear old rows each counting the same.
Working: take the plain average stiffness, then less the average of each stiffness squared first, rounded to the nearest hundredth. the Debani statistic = -0.48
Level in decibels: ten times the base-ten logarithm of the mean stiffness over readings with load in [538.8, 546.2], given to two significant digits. 0.83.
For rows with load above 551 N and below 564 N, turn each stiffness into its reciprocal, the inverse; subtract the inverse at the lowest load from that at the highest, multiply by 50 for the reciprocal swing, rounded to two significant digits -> 1.4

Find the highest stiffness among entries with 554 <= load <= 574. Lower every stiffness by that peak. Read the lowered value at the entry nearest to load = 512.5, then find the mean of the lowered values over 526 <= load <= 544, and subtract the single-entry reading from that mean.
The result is 0.01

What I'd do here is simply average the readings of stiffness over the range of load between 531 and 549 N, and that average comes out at 1.22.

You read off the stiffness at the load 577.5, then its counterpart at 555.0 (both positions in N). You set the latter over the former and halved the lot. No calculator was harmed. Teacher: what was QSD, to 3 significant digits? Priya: 0.437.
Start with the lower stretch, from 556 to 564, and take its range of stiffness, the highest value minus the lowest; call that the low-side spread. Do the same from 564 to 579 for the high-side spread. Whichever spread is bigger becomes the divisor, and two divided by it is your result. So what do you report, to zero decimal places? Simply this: 12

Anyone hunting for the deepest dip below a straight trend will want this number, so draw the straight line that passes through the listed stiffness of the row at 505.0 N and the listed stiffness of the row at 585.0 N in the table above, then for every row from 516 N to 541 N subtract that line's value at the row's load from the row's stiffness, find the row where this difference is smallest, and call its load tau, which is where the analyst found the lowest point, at 527.5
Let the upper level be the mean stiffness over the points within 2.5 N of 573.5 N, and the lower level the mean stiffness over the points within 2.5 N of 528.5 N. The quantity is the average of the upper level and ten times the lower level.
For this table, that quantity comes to 6.54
